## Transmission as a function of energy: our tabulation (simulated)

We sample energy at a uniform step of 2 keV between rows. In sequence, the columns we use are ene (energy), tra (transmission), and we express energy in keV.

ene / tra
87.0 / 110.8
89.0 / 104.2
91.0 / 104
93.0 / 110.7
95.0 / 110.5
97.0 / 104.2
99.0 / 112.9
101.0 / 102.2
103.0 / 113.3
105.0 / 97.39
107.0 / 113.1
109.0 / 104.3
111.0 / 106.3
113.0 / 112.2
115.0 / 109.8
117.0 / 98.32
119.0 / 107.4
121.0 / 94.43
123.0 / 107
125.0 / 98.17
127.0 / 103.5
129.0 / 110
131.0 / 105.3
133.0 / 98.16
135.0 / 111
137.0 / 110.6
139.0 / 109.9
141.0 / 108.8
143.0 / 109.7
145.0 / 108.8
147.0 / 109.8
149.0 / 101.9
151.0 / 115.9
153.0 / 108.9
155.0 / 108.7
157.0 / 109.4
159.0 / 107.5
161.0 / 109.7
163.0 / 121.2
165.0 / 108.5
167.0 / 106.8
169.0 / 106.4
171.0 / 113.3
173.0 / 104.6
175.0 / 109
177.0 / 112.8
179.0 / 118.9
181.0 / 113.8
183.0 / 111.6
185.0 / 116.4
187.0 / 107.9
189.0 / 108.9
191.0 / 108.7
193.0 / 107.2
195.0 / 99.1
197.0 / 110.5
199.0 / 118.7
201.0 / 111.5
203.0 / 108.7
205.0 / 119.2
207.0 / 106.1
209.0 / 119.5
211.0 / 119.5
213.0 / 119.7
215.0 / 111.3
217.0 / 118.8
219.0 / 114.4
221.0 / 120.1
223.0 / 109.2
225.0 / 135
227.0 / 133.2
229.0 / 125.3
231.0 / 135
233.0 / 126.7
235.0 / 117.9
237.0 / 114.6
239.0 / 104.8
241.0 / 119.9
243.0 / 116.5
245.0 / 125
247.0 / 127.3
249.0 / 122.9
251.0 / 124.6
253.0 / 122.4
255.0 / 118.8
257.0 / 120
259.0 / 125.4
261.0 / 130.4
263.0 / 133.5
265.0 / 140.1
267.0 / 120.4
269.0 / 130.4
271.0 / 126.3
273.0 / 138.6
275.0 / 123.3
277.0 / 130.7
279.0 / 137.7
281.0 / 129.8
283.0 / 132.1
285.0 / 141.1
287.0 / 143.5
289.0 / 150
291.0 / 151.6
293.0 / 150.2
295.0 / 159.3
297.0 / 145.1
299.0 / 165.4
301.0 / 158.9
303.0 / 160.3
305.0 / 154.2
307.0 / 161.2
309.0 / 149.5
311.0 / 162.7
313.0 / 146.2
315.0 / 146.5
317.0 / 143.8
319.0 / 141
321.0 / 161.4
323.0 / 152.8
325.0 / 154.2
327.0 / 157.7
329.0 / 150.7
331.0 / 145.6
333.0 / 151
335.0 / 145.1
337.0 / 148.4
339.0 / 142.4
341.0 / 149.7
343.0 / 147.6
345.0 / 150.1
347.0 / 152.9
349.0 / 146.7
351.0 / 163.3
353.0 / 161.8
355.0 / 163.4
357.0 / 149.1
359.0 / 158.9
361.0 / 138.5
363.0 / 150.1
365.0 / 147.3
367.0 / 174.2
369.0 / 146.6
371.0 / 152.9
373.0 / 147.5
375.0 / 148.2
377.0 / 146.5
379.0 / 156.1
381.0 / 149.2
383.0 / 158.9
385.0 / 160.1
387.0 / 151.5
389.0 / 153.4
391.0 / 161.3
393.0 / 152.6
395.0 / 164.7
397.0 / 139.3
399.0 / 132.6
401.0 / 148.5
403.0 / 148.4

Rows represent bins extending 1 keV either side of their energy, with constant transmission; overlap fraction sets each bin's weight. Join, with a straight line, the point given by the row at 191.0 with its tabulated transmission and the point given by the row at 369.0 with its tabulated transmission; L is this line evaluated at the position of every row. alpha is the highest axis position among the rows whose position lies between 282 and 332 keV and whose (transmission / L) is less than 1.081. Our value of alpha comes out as 331.0 keV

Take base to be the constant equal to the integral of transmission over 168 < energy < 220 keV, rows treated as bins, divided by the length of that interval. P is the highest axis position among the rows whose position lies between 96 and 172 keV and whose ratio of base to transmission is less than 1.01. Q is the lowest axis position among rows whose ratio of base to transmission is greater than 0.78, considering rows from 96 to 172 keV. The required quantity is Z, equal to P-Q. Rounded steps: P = 171.0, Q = 97.0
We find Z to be 74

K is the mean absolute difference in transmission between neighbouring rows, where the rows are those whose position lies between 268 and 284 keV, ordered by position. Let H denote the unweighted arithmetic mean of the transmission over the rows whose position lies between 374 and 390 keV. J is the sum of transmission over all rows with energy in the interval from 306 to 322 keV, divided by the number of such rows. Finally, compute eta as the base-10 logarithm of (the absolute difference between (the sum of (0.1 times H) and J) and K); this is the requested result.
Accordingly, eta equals 2.20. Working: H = 153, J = 152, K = 8.0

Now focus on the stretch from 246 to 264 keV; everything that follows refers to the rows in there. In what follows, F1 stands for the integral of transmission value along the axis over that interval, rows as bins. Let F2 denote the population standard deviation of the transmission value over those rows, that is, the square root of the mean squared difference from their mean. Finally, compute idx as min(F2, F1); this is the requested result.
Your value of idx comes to 4.5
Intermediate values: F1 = 2251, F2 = 4.5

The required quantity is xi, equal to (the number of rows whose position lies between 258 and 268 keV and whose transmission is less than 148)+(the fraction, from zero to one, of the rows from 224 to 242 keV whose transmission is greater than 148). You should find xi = 5.0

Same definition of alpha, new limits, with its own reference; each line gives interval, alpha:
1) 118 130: 125.0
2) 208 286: 283.0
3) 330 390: 389.0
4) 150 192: 191.0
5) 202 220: 219.0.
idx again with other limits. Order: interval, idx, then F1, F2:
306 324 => 7.8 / 2730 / 7.8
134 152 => 3.4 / 1973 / 3.4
